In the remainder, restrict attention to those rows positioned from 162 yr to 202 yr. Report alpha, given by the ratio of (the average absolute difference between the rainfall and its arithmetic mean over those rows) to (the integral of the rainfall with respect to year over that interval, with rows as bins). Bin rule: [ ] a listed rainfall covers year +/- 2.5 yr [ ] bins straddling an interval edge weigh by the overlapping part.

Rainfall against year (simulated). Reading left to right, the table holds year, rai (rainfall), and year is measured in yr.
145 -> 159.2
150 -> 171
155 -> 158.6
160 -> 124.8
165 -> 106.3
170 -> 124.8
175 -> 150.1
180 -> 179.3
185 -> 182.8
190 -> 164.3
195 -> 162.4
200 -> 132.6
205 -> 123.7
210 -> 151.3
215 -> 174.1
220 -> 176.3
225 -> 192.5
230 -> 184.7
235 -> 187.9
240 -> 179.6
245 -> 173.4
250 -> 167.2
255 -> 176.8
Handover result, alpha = 0.0036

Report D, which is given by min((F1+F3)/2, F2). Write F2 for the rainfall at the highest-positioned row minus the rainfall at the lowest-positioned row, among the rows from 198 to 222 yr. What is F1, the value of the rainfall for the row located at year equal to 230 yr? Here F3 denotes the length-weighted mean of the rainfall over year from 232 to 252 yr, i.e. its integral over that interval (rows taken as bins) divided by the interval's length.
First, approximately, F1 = 184.7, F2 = 44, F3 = 177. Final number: 44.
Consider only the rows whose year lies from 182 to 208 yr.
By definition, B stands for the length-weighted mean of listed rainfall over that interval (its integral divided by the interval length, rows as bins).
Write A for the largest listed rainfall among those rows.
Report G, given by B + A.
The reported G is 336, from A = 182.8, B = 154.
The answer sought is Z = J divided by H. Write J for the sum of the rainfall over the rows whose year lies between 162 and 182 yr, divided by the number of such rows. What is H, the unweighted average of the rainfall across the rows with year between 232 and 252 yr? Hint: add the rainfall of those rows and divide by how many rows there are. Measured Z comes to 0.79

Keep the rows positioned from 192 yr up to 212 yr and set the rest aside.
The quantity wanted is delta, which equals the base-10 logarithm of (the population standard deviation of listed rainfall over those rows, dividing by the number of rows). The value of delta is 1.18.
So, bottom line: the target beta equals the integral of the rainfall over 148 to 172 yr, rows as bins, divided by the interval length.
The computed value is 137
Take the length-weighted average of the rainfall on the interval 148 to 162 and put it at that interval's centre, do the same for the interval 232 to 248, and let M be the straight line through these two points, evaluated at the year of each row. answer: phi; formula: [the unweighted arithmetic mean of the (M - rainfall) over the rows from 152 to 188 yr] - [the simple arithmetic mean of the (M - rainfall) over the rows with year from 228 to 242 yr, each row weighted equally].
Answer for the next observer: 16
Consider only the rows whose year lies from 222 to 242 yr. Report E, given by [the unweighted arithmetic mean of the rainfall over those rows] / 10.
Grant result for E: 18.6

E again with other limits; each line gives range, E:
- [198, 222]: 15.2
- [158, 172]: 11.9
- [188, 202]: 15.3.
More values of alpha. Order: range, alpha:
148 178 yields 0.0049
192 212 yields 0.0050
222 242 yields 0.0011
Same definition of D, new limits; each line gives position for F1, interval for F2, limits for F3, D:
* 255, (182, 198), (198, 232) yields -20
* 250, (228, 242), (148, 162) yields -5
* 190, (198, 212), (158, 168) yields 19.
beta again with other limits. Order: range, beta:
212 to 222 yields 174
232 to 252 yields 177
